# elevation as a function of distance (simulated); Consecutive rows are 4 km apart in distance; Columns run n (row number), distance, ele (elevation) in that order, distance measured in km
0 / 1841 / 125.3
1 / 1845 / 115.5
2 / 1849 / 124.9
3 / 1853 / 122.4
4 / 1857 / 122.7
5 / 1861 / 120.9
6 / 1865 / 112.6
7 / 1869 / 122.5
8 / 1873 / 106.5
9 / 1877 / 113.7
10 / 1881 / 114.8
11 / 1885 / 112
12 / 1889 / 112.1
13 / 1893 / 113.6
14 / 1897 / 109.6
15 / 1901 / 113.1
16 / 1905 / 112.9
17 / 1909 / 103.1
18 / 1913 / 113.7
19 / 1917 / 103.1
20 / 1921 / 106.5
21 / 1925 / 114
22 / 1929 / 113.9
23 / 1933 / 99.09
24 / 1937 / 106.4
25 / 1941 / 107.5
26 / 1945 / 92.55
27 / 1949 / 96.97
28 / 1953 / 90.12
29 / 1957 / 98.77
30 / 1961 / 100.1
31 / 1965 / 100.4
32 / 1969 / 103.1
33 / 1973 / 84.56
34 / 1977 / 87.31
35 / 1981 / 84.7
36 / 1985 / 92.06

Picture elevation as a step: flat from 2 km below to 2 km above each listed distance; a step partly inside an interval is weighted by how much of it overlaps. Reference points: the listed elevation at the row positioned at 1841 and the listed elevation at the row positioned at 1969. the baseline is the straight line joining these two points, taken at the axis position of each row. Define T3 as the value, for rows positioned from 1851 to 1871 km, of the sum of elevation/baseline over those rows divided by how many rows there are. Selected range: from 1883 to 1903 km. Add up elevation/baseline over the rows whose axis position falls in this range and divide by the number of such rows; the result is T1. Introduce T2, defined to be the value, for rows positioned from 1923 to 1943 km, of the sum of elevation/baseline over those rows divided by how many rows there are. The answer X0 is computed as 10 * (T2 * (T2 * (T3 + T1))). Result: 19.1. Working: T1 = 0.964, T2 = 0.99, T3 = 0.99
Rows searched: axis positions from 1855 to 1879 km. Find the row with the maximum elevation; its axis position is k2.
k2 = 1857 km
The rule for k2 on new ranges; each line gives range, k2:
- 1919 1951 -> 1925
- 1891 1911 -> 1893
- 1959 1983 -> 1969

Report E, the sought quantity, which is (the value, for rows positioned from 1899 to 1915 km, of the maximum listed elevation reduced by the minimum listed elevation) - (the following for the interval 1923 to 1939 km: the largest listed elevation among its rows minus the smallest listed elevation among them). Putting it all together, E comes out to -4.3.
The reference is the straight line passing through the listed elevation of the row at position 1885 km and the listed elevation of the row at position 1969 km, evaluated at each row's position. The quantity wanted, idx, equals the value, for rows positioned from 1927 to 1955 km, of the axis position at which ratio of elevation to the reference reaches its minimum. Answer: 1953 km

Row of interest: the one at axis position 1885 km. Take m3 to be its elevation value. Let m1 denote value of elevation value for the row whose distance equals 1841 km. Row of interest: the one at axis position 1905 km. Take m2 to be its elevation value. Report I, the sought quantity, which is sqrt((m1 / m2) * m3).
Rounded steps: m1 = 125.3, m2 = 112.9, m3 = 112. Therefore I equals 11.1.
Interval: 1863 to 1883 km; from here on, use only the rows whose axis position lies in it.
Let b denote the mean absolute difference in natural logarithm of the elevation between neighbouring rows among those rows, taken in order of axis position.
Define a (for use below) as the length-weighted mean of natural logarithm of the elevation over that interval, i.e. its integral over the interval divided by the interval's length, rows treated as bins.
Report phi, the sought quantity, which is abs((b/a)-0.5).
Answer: 0.484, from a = 4.74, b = 0.07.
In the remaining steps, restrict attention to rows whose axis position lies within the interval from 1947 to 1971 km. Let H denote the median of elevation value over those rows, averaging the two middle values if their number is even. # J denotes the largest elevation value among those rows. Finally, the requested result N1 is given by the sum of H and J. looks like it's 203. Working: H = 99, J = 103.1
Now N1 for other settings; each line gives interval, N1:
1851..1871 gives 245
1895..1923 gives 223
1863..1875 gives 235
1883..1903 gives 226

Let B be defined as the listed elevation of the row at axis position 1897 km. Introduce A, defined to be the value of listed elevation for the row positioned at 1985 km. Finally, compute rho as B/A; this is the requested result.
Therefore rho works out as 1.19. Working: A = 92.06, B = 109.6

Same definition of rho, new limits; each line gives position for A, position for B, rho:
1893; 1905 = 0.99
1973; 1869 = 1.45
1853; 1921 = 0.87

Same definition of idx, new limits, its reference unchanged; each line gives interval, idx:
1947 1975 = 1973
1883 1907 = 1897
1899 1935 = 1933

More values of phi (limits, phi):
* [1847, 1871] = 0.492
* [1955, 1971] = 0.497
